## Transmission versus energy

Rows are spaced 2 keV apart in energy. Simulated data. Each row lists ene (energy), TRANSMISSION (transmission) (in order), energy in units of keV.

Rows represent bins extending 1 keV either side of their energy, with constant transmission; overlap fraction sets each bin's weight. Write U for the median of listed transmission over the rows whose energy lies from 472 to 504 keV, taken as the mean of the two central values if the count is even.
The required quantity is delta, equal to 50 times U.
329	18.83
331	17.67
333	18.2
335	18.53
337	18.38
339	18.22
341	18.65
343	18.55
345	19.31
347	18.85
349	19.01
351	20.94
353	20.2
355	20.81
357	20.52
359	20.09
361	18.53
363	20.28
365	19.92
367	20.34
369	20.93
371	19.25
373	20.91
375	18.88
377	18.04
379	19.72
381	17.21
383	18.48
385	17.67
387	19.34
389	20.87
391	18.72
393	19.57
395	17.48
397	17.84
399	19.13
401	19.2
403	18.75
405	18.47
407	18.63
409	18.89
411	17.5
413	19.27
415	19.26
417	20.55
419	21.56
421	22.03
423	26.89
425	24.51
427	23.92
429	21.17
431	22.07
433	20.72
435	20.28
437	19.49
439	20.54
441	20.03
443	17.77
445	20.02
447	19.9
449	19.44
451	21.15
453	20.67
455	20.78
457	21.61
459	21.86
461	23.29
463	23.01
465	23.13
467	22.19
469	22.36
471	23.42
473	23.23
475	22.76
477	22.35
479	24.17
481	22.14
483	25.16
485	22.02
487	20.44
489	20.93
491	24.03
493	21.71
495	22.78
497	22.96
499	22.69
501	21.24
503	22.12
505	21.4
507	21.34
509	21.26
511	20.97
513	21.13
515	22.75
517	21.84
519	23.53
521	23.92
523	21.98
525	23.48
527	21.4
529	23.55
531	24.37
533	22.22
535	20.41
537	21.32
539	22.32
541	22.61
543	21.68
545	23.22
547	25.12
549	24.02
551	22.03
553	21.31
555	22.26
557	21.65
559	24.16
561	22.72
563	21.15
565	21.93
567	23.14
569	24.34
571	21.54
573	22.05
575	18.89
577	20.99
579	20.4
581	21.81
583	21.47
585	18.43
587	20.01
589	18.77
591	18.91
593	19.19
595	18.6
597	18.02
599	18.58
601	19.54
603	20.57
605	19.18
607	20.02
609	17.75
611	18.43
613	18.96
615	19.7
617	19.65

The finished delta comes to 1126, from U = 22.5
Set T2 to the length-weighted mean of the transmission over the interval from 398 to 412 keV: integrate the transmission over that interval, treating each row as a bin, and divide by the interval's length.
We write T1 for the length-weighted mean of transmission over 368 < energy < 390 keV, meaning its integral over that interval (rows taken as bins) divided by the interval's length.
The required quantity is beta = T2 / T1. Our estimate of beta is 0.97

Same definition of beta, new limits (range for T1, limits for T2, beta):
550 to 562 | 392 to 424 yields 0.88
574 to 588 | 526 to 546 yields 1.10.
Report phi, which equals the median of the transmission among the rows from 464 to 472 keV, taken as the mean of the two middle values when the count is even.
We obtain 22.7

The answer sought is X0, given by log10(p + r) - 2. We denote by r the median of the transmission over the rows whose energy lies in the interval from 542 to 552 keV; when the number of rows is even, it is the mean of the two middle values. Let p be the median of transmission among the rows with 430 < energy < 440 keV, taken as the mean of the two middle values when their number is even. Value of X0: -0.359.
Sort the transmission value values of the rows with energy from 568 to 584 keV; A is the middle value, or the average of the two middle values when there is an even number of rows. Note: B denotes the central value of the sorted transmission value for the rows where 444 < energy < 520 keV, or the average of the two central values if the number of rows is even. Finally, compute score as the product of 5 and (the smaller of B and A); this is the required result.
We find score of 108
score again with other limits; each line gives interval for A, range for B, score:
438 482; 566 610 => 99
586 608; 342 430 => 96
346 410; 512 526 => 96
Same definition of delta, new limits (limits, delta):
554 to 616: 1001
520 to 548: 1123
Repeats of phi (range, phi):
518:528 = 23.5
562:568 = 21.9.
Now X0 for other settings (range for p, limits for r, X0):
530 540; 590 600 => -0.389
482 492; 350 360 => -0.371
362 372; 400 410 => -0.409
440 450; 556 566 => -0.379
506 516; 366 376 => -0.381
